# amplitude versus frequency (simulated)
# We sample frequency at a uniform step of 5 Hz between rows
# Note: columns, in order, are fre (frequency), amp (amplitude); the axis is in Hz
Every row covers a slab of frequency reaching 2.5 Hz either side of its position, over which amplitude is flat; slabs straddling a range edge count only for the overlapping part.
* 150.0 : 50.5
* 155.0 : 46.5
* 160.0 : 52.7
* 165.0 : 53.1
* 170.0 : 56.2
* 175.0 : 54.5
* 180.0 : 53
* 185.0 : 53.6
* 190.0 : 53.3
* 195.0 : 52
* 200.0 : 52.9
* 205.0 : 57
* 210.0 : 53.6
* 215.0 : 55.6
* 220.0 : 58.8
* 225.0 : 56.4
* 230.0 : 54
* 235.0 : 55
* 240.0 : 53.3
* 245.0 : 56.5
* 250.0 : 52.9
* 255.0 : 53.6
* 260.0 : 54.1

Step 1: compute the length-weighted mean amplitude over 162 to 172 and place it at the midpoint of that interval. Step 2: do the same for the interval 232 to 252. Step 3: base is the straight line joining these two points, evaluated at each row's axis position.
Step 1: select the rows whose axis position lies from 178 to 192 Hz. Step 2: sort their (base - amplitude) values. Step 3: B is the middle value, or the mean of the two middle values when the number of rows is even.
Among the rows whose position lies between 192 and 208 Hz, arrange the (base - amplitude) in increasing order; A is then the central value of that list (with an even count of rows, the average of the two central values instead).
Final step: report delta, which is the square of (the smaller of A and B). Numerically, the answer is 1.4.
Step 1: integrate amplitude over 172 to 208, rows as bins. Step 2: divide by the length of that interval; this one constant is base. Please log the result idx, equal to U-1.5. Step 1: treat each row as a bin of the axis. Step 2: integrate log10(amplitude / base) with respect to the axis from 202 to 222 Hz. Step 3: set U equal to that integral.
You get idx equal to -1.14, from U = 0.36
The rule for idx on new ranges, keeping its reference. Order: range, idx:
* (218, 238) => -1.17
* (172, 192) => -1.52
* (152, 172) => -1.82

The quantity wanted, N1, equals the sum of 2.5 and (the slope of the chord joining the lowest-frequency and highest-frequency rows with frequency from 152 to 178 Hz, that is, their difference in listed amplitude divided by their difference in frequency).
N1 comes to 2.90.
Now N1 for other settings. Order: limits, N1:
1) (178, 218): 2.57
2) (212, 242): 2.41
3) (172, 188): 2.41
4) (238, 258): 2.52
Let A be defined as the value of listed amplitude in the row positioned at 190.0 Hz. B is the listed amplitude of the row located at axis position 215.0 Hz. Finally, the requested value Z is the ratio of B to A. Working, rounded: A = 53.3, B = 55.6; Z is 1.04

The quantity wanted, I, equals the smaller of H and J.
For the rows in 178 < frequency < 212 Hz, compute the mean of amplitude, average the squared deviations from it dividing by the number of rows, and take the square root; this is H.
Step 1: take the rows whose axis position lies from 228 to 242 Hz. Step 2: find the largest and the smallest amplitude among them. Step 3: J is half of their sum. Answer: 1.5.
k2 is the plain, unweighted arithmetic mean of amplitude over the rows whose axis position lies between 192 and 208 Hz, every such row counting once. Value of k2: 54.0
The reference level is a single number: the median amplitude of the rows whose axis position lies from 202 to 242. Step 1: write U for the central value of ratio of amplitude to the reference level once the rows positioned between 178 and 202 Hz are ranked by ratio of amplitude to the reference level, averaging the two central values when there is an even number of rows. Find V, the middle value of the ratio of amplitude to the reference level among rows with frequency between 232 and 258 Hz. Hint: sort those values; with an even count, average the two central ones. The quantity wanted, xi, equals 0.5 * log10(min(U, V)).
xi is -0.0092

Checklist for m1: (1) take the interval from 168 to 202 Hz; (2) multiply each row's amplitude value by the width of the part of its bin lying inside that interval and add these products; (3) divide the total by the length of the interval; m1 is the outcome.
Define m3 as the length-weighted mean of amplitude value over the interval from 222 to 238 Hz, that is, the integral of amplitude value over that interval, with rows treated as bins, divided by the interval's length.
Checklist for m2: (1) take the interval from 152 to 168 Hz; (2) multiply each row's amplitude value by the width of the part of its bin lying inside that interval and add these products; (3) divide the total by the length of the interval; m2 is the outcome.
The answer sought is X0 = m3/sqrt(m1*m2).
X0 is 1.056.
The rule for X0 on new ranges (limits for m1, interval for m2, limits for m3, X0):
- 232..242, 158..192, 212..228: 1.051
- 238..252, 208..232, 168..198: 0.976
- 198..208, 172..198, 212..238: 1.032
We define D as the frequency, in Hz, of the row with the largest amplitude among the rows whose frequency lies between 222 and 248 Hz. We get 245.0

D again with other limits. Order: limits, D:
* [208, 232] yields 220.0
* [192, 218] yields 205.0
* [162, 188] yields 170.0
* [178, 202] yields 185.0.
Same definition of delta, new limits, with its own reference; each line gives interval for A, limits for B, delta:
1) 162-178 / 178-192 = 0.0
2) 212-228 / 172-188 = 3.8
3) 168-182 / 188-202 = 0.0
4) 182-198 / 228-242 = 0.2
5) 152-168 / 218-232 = 3.8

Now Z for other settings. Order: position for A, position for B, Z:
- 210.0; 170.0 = 1.05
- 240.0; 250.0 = 0.99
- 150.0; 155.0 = 0.92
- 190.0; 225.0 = 1.06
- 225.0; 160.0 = 0.93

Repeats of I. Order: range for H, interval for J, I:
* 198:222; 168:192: 2.2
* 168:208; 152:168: 1.6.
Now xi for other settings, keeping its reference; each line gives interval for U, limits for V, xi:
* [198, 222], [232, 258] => -0.0068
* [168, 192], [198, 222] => -0.0068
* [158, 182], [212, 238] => -0.0088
